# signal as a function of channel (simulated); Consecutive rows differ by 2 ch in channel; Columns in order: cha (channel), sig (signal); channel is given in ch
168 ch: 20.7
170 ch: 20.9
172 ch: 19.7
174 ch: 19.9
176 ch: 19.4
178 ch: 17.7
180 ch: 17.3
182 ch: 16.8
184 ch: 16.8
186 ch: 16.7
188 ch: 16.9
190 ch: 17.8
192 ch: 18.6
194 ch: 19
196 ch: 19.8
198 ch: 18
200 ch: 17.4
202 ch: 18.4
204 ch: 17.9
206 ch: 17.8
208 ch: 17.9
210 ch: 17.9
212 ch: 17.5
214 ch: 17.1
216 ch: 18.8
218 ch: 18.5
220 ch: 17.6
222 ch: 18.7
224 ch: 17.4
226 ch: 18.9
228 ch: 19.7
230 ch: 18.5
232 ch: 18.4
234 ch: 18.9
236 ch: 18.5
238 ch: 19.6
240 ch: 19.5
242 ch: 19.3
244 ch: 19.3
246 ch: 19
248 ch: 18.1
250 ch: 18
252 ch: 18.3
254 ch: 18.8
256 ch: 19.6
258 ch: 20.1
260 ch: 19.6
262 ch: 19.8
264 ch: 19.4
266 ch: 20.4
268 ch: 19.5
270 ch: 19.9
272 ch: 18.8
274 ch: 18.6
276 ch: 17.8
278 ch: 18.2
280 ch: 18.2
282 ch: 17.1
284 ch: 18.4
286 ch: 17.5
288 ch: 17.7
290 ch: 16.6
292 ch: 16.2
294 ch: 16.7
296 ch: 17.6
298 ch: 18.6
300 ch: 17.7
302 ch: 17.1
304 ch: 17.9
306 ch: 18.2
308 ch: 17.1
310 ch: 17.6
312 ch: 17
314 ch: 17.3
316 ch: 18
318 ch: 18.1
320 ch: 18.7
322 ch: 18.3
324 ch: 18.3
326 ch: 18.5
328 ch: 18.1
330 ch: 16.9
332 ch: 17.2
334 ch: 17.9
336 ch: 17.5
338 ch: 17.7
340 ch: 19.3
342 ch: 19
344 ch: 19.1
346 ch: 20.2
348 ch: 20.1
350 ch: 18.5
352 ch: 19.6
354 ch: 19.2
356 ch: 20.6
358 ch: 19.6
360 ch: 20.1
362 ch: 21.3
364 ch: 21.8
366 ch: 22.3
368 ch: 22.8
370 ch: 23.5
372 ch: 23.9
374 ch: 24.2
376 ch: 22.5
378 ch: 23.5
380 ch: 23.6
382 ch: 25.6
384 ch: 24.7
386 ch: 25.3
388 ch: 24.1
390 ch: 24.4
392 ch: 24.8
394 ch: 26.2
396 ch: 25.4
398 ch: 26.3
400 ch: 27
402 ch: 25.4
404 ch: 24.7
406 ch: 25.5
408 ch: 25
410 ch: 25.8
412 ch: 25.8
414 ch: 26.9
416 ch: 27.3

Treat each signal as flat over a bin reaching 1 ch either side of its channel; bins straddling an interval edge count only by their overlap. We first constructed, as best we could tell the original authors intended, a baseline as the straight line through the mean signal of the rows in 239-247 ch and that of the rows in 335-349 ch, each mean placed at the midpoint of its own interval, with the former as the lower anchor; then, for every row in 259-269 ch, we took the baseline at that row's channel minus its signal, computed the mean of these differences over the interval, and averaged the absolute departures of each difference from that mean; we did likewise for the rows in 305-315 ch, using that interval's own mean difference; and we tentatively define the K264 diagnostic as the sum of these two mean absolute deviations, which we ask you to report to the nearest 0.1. 0.7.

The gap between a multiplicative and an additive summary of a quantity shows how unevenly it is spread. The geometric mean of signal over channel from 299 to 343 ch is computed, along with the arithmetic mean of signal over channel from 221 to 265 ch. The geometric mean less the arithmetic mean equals -1.1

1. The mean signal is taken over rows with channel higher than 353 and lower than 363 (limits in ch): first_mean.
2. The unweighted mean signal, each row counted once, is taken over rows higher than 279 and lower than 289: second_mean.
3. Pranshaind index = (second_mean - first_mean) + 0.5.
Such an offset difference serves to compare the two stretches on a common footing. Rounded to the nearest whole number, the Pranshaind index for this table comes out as -2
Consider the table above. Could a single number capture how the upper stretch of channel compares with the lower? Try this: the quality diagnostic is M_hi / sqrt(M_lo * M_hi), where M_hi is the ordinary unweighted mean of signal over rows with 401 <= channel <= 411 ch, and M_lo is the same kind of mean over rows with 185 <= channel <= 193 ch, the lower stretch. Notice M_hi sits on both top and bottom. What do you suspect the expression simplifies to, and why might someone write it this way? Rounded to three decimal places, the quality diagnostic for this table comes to 1.202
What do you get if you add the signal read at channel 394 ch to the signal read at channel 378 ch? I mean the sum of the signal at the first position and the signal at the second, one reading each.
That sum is 50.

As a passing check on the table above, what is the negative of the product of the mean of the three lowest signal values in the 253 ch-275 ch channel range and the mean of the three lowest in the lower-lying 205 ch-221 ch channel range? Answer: -326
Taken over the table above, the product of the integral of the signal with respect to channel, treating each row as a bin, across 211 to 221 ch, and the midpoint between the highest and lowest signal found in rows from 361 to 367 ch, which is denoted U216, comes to 3902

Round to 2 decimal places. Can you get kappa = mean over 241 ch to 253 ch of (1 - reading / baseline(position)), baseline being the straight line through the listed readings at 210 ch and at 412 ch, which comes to 0.03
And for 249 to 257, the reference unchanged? 0.05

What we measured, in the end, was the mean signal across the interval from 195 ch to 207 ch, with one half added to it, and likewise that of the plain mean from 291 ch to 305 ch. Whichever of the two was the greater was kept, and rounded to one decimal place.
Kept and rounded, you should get 18.7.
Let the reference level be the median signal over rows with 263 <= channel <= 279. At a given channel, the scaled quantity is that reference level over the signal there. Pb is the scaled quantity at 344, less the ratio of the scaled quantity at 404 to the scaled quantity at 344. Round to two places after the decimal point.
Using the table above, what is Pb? 0.23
